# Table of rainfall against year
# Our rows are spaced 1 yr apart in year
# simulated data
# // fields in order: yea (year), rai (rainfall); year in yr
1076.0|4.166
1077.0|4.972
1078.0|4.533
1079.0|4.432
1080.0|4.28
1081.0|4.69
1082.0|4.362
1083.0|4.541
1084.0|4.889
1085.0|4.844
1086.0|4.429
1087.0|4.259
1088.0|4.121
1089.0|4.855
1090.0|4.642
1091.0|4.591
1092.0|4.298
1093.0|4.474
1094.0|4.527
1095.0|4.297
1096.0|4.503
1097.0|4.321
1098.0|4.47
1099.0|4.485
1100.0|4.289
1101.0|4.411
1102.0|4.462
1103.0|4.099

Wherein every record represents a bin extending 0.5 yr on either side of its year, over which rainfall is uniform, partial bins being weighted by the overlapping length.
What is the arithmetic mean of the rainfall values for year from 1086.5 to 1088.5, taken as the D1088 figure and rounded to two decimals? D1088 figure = 4.19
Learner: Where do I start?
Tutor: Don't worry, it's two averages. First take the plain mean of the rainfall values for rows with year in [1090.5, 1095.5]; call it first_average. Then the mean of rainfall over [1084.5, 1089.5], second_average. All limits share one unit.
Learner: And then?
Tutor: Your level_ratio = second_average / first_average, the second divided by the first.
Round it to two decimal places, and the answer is 1.01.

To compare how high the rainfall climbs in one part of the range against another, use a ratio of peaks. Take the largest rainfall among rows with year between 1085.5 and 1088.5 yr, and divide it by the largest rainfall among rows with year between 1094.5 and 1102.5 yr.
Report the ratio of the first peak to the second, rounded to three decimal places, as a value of 0.984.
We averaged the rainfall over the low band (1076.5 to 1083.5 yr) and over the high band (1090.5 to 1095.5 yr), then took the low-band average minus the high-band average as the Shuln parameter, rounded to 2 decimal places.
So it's 0.11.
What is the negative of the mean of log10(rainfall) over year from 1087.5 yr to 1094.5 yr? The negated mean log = -0.653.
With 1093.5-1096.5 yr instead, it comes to -0.647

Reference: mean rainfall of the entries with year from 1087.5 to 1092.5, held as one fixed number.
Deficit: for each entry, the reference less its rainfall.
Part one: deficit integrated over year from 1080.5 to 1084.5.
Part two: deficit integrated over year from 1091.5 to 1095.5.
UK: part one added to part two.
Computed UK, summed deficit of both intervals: -0.1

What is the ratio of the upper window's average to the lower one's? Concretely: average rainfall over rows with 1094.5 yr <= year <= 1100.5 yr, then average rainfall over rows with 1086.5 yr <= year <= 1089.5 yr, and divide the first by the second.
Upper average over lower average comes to 1.00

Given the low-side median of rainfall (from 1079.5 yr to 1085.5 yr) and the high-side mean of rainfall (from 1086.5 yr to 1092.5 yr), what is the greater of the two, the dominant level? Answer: 4.62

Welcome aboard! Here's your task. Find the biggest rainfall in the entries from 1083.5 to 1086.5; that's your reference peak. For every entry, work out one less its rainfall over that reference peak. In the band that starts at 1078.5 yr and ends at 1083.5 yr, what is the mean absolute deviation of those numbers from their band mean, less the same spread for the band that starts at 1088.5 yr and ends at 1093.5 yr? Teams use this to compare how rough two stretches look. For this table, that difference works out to -0.01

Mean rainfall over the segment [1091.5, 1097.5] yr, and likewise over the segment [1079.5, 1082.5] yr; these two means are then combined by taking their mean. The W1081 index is 4.42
